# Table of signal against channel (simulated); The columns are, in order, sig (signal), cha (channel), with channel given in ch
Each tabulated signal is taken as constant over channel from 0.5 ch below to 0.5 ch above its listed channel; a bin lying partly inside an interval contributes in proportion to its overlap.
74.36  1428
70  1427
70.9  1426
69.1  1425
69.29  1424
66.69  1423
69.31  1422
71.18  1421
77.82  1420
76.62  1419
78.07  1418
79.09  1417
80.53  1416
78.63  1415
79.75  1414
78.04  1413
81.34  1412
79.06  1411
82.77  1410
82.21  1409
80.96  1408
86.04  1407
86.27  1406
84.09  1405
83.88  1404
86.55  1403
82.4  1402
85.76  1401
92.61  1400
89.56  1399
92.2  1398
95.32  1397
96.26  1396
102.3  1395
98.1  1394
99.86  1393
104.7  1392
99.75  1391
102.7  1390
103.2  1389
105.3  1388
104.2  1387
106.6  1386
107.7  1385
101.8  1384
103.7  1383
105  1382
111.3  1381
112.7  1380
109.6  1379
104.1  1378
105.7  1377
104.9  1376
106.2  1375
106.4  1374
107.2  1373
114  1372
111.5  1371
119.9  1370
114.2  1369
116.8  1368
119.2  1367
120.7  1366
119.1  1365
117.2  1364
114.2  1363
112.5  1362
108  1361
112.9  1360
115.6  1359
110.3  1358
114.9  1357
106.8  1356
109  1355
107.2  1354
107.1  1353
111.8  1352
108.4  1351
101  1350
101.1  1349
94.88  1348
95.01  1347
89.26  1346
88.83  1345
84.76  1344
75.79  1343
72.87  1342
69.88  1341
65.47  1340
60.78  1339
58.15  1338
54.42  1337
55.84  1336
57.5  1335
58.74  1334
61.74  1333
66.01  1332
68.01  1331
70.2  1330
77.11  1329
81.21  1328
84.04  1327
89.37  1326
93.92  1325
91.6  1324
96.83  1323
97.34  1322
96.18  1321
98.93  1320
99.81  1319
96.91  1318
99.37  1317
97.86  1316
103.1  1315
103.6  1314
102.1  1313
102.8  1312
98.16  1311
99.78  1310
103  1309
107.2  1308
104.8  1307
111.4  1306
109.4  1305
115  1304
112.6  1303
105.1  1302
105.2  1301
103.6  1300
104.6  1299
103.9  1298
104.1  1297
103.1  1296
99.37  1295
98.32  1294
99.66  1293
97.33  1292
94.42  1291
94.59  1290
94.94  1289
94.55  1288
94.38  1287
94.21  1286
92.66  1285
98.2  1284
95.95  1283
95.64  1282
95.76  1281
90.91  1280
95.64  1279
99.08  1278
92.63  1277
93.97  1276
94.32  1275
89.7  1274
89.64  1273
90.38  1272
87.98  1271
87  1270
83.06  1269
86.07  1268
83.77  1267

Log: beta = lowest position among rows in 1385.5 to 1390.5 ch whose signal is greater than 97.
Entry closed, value 1386 ch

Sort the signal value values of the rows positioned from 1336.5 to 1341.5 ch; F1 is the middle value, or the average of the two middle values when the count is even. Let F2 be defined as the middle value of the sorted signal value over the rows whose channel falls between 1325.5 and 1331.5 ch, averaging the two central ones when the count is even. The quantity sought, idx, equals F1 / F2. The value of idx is 0.77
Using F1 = 61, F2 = 79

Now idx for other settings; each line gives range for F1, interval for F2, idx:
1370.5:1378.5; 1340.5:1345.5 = 1.40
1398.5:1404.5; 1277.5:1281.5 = 0.90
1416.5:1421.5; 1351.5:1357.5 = 0.72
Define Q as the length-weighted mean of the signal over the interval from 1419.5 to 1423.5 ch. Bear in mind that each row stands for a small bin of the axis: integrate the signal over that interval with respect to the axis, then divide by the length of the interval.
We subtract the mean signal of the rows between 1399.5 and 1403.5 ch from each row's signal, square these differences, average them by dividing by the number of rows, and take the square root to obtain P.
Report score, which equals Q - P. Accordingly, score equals 68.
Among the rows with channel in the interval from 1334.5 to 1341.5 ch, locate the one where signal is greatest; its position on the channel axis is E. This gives 1341 ch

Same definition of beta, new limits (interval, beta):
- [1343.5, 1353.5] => 1349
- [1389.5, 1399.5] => 1390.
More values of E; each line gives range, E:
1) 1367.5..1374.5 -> 1370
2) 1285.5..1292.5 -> 1292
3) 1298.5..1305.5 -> 1304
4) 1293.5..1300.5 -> 1299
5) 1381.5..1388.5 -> 1385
